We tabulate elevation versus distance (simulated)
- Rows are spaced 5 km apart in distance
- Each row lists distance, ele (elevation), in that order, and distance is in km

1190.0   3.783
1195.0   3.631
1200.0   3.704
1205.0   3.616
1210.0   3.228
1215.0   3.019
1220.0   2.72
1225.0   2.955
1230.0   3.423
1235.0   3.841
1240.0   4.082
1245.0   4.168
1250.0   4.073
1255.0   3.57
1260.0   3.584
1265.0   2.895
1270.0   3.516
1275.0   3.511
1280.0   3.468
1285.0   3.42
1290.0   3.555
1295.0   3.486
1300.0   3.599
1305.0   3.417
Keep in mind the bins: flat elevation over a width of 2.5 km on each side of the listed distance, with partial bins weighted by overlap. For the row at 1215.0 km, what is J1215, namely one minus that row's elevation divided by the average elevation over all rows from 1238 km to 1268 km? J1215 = 0.19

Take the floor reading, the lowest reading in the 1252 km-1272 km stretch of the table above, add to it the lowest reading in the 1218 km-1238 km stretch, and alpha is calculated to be 5.6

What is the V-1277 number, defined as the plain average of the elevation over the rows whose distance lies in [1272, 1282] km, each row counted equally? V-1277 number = 3.49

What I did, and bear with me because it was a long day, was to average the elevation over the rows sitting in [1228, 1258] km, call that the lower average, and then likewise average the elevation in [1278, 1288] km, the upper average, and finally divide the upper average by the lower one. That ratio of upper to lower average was 0.89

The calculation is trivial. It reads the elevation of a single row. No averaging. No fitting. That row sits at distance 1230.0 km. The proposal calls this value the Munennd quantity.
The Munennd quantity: 3.423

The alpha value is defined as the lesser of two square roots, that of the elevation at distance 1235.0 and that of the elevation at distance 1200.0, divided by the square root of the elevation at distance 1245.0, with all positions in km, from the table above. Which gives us 0.94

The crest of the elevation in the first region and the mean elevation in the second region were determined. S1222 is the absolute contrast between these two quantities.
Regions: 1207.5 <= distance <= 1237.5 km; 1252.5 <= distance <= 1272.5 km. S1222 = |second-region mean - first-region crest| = 0.45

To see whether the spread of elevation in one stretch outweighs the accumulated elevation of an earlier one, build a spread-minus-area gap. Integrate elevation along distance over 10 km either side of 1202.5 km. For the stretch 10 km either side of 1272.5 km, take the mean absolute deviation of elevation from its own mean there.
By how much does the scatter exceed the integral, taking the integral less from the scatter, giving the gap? -70.7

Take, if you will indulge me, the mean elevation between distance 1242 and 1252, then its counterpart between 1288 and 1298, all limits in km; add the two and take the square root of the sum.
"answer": 2.76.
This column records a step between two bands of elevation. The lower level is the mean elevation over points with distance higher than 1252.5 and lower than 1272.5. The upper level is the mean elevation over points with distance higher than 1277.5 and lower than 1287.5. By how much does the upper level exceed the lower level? 0.1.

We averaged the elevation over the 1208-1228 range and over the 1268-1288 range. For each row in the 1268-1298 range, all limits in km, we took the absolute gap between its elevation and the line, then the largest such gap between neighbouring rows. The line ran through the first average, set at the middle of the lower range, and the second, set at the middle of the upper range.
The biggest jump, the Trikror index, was 0.11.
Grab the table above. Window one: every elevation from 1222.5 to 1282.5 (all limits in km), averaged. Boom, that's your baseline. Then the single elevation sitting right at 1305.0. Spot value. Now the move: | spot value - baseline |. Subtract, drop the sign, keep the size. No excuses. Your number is 0.17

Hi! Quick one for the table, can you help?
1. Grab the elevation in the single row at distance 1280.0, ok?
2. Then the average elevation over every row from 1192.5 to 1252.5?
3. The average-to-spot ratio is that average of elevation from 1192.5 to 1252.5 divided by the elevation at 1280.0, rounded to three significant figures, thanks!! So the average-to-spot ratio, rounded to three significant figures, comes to 1.02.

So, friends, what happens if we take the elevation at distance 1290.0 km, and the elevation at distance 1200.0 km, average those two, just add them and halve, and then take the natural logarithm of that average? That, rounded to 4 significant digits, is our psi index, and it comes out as 1.289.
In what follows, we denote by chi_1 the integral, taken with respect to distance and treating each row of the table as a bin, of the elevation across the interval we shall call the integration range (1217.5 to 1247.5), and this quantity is 106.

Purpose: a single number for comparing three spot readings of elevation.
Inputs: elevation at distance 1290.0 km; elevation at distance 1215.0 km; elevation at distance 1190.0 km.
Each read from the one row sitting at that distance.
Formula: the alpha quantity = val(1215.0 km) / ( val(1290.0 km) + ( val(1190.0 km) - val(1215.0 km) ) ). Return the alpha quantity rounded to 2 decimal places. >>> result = 0.70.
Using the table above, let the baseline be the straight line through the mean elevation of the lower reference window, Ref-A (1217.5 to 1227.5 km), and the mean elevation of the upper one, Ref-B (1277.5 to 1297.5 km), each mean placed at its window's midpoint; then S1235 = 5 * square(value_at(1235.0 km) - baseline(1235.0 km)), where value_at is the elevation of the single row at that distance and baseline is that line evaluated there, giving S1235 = 3.9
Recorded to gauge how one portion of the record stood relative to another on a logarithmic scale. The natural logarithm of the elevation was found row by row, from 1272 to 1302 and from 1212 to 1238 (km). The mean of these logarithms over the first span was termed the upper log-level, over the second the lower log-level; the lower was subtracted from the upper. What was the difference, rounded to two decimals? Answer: 0.10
